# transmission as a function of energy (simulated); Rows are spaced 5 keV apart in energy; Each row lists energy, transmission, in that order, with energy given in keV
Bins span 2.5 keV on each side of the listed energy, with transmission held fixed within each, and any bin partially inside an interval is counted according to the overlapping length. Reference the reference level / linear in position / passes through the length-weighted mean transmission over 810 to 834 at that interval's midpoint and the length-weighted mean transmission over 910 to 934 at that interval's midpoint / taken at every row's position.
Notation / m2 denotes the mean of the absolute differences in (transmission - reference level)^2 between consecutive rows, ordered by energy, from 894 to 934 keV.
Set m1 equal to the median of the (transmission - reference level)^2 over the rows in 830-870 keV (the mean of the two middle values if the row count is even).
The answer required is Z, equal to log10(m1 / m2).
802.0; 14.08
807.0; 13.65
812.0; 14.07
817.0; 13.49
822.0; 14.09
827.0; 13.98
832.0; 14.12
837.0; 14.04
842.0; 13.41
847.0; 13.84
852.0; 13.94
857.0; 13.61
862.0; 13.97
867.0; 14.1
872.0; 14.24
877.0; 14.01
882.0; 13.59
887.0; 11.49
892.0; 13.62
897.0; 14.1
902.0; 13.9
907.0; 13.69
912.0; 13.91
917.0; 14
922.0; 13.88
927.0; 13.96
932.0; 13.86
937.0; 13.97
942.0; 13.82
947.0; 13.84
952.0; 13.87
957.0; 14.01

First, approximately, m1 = 0.02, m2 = 0.02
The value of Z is -0.1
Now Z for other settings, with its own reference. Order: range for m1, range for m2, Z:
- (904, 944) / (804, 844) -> -1.6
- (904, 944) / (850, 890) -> -2.5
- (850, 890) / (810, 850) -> -0.4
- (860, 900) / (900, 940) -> 0.5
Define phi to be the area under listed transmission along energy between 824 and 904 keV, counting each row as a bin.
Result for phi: 1100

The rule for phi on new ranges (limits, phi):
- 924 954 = 417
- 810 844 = 472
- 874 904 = 404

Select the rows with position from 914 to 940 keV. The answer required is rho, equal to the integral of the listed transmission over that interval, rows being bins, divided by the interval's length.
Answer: 13.9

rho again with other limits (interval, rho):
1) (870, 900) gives 13.5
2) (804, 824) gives 13.8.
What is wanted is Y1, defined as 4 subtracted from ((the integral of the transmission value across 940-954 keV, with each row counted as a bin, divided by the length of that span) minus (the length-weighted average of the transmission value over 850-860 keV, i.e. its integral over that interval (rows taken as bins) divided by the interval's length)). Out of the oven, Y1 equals -3.9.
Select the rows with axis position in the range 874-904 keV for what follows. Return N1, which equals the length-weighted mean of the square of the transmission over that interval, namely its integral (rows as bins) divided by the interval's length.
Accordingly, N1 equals 182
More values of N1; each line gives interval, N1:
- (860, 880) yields 198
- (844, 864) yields 191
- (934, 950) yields 193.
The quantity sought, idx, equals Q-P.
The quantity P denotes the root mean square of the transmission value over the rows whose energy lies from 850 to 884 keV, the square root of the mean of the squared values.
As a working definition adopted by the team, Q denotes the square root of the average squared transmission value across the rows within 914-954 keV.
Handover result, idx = -0.025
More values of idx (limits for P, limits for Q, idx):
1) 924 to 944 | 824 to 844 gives -0.012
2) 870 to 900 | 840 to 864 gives 0.215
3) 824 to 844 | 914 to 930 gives 0.056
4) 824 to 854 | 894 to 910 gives 0.007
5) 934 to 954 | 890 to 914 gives -0.030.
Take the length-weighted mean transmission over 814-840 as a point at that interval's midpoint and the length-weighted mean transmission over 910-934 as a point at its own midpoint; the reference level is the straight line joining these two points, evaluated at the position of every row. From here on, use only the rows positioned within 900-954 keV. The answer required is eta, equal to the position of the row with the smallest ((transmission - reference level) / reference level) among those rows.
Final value 907.0 keV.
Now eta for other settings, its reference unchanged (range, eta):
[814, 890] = 887.0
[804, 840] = 817.0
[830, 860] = 842.0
